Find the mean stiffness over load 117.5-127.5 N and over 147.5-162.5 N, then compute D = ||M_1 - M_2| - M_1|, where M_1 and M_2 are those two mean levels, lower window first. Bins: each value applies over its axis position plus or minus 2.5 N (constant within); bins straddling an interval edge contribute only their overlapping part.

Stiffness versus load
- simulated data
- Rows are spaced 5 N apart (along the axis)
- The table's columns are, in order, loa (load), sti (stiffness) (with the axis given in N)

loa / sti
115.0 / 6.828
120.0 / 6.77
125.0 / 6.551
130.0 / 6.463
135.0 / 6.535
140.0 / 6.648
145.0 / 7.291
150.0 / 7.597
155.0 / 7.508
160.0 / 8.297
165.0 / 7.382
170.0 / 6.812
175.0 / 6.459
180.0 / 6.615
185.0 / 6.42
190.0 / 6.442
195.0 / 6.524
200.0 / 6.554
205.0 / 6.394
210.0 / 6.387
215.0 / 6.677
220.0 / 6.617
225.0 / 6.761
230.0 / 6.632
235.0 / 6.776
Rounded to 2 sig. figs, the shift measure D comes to 5.5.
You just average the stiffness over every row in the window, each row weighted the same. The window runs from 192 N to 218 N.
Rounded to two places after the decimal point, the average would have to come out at 6.51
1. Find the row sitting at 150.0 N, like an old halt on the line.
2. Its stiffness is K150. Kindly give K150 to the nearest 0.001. 7.597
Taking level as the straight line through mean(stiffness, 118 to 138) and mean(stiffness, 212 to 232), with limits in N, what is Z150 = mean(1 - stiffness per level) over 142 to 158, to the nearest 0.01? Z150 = -0.13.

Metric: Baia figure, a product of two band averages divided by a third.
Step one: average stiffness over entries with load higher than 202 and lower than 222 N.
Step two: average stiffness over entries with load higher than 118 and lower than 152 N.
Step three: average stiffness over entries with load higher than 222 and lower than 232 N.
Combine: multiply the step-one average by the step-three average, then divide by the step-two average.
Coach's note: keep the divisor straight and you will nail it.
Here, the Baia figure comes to 6.4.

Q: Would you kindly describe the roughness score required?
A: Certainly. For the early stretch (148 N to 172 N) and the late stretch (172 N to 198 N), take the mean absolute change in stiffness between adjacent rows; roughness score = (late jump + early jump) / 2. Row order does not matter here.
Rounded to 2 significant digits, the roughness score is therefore 0.35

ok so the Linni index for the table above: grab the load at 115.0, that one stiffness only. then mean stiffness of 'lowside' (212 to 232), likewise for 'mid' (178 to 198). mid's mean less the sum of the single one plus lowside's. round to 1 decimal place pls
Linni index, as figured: -7.0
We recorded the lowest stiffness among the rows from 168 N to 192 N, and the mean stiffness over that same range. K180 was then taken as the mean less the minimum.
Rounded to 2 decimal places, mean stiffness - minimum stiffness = 0.13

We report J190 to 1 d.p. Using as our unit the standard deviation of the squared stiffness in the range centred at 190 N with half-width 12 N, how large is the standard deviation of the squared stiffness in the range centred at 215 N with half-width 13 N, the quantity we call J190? 2.1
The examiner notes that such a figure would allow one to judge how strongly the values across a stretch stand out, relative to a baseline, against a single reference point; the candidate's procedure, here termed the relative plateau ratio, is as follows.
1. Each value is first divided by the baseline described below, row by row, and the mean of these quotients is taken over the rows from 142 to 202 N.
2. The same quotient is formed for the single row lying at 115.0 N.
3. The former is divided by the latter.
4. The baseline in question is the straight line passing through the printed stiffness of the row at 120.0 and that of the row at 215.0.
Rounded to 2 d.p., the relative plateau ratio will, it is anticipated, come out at 1.03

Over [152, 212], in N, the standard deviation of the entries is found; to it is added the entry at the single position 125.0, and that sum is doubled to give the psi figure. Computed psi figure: 14.3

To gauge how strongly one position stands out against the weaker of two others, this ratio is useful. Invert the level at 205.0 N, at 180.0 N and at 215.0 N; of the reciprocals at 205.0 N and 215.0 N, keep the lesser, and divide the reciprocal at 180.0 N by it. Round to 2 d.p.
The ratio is 1.01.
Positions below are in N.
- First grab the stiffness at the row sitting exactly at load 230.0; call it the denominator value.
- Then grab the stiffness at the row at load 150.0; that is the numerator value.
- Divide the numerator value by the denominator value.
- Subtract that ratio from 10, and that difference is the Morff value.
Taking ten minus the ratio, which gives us 8.85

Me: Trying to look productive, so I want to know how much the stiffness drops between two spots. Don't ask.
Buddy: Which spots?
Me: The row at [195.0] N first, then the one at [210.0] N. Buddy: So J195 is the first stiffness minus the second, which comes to 0.14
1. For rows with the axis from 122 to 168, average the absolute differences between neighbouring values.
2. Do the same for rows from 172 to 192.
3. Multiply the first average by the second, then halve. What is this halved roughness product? 0.023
